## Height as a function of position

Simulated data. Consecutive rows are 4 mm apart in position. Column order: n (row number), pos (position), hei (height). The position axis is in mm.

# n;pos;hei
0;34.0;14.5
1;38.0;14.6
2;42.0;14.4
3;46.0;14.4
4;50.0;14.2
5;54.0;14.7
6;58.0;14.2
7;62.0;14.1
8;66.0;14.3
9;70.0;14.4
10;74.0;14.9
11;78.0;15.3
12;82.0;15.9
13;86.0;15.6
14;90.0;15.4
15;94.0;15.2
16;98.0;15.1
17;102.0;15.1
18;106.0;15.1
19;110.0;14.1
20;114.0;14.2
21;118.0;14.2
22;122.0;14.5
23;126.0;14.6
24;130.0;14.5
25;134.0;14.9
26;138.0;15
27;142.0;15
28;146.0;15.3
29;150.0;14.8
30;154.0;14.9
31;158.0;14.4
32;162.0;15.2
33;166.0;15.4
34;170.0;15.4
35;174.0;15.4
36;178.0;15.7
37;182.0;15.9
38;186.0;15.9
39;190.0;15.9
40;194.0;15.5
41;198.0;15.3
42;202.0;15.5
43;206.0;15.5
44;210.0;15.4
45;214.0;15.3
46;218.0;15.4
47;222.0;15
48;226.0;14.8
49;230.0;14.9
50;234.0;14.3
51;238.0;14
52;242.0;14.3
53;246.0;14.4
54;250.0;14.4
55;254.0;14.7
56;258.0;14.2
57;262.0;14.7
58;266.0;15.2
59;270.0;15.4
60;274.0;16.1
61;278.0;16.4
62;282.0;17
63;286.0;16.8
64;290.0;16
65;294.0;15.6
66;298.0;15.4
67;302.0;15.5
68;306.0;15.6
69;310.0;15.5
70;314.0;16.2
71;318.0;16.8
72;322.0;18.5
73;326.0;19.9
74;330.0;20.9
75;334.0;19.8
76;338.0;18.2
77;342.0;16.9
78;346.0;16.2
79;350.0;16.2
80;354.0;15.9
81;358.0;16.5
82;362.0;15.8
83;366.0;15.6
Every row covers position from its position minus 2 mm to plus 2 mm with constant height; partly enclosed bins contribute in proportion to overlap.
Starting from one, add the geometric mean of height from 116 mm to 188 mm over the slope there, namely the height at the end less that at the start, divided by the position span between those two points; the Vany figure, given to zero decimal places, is 603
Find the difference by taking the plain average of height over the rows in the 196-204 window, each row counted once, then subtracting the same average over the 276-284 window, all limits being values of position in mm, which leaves -1.3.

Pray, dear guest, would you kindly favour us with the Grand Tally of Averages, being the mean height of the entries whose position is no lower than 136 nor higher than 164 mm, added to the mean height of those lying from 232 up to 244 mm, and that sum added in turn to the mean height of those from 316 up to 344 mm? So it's 47.9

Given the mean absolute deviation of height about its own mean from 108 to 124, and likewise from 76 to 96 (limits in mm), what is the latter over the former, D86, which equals 1.7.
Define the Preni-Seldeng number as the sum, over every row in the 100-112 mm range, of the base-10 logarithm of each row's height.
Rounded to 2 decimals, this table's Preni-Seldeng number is 3.51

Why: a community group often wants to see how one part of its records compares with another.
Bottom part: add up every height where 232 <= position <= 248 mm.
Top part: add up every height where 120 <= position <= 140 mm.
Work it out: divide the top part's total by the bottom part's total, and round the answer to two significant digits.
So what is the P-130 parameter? 1.3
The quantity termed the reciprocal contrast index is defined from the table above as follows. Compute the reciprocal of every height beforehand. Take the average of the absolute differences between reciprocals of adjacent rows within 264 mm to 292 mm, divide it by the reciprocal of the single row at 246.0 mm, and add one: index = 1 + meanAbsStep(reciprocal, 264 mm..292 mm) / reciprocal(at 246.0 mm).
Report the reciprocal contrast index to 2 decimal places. 1.03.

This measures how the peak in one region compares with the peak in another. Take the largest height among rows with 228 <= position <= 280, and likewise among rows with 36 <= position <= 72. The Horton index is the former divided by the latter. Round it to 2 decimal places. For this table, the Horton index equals 1.12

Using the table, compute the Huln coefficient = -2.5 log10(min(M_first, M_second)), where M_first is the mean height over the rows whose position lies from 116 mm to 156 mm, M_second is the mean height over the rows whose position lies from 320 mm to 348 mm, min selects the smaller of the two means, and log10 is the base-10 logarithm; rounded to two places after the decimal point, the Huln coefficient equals -2.92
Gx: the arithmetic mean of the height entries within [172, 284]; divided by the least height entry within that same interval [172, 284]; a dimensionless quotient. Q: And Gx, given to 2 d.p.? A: 1.09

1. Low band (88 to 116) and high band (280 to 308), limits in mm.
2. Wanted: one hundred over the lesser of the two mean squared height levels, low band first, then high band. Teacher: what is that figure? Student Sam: 0.451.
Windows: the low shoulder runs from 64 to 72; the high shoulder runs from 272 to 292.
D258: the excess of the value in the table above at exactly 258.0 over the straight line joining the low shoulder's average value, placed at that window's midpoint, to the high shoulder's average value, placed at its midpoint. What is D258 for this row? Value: -2.0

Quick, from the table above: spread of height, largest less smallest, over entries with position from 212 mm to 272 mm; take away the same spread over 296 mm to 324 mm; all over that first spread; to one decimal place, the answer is -1.2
